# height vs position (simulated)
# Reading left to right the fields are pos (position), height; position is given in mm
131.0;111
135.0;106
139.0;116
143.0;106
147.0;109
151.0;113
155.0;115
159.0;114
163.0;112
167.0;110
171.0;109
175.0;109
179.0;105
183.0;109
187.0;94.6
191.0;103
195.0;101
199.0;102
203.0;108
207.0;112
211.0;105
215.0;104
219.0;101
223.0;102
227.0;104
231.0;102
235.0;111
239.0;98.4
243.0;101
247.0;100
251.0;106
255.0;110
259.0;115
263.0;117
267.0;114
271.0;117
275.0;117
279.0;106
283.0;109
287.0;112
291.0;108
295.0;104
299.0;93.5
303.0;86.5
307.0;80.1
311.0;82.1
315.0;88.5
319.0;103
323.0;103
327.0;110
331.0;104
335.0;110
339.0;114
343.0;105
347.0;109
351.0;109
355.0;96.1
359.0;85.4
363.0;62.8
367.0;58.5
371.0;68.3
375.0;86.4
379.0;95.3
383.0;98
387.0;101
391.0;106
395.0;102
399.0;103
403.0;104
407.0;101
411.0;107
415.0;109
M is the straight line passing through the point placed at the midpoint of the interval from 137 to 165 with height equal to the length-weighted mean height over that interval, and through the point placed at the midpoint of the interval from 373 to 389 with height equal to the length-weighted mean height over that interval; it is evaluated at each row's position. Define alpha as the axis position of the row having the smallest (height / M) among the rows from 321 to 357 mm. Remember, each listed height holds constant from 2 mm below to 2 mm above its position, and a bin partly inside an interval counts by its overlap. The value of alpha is 355.0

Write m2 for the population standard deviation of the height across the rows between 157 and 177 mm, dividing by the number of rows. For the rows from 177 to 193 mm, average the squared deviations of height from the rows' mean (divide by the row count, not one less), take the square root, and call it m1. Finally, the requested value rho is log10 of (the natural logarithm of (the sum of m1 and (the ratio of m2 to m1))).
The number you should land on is 0.24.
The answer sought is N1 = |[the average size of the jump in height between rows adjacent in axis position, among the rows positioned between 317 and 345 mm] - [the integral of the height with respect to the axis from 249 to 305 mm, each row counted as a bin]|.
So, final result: 6055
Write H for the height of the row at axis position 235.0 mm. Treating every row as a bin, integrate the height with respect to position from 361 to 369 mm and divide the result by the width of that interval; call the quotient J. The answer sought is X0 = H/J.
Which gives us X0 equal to 1.83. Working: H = 111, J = 61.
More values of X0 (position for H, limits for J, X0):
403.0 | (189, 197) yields 1.02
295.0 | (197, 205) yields 0.99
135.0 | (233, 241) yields 1.01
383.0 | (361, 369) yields 1.62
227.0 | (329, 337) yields 0.97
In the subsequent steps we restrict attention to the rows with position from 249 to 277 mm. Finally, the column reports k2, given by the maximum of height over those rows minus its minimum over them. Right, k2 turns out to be 11.0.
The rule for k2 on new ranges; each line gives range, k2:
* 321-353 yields 11.0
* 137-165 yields 10.0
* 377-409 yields 10.7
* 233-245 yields 12.6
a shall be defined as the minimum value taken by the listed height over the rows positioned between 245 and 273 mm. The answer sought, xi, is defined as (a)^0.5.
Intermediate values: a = 100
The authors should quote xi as 10.0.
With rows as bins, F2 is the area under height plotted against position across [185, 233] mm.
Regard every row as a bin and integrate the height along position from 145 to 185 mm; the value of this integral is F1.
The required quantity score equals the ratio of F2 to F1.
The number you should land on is 1.1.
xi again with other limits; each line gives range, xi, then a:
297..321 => 8.9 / 80.1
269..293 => 10.3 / 106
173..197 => 9.7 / 94.6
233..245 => 9.9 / 98.4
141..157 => 10.3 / 106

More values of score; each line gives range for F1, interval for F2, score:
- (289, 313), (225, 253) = 1.3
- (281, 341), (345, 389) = 0.6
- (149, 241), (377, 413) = 0.4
